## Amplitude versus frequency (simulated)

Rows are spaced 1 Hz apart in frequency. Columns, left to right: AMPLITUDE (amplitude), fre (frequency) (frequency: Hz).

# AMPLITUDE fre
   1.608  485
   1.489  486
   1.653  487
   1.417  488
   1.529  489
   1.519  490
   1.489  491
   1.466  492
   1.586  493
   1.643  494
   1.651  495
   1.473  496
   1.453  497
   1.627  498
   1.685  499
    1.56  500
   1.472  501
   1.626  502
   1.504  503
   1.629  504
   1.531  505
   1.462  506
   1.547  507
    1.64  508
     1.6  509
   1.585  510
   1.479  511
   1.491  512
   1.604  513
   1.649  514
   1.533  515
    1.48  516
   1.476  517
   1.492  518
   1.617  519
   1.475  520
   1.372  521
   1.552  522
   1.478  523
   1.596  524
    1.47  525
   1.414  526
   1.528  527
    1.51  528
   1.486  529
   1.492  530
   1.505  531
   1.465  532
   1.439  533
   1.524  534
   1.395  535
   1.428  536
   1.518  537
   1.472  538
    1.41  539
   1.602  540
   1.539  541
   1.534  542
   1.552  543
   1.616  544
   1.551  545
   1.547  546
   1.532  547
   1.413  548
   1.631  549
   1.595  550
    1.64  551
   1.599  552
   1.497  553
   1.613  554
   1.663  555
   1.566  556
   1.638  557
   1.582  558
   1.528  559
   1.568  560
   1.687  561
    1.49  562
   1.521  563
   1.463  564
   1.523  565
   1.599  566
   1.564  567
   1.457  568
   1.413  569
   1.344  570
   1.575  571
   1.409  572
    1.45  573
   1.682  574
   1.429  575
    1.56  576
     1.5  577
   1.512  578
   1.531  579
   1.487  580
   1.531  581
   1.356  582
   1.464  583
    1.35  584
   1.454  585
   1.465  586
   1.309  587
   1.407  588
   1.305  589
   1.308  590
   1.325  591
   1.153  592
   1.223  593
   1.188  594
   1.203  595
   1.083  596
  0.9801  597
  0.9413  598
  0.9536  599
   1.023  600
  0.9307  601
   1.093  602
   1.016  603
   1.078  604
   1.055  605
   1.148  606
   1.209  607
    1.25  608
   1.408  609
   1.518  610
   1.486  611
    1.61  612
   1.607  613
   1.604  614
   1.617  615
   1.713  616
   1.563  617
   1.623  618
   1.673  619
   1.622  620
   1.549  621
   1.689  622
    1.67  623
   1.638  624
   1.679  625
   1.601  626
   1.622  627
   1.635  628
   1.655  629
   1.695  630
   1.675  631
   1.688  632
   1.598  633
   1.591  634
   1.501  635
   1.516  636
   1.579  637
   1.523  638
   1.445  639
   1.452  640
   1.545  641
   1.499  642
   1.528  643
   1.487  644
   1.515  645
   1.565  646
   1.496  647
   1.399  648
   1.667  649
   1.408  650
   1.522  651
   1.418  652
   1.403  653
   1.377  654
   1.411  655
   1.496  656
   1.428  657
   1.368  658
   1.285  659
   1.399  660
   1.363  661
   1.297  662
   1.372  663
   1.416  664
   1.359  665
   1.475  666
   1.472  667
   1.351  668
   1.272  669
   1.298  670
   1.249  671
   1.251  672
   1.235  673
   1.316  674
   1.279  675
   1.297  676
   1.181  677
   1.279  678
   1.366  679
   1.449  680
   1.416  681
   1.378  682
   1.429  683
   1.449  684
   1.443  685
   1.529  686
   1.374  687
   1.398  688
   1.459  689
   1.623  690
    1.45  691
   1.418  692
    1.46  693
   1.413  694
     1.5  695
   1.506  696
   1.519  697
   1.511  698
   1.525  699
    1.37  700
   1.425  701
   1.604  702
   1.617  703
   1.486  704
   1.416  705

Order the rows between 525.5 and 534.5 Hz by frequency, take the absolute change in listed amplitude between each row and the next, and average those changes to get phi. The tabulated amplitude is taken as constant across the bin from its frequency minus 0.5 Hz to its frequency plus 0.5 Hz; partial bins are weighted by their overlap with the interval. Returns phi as 0.041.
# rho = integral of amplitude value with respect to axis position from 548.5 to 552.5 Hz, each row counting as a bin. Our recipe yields 6.5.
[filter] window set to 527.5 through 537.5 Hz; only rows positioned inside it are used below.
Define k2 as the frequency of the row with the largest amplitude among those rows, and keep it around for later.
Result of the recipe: 534 Hz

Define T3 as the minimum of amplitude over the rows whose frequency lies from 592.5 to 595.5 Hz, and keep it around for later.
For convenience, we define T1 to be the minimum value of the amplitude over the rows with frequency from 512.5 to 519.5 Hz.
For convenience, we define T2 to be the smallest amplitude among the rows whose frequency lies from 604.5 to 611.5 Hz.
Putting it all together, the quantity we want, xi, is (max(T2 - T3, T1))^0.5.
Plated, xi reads 1.21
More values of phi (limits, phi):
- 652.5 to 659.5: 0.059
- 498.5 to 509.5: 0.100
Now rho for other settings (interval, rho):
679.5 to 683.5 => 5.7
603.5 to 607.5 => 4.5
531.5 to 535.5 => 5.8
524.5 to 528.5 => 5.9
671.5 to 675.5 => 5.1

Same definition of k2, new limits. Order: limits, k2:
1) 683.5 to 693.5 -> 690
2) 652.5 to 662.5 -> 656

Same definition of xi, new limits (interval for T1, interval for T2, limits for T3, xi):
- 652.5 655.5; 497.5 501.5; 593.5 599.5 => 1.17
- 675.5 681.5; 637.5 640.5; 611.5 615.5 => 1.09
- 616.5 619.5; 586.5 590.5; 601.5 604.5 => 1.25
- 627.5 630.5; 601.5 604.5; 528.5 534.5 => 1.28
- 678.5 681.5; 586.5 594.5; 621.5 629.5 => 1.17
